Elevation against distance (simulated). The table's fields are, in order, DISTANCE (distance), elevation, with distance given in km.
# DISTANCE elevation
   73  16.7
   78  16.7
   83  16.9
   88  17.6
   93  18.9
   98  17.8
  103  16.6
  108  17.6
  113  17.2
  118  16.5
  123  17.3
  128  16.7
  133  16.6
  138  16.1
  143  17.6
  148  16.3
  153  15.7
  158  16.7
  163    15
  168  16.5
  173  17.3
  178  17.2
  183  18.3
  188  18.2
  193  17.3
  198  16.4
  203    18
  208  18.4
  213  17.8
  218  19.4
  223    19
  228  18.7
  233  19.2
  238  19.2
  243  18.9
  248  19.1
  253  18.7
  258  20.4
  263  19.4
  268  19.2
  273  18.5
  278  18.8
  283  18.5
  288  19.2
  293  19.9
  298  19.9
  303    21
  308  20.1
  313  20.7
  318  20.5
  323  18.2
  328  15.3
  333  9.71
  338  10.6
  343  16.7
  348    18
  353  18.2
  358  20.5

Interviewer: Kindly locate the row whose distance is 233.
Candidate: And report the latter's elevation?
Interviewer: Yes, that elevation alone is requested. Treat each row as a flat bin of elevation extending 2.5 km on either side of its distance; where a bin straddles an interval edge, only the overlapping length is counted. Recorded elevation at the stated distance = 19.2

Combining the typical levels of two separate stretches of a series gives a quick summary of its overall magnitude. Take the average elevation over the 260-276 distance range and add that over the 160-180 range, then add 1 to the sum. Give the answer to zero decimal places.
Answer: 37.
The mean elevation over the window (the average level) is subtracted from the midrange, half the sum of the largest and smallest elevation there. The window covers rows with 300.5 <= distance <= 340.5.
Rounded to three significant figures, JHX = -1.66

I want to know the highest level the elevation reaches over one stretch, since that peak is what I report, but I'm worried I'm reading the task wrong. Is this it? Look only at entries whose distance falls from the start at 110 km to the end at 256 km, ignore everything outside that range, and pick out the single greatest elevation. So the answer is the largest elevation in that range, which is 19.4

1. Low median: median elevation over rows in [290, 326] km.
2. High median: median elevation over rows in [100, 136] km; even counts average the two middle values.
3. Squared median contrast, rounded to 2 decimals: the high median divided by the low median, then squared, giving 0.69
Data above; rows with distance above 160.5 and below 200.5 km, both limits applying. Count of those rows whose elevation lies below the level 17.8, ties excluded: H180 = 6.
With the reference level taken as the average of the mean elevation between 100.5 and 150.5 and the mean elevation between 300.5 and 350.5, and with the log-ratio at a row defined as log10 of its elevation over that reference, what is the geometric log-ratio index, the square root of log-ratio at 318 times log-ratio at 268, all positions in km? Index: 0.07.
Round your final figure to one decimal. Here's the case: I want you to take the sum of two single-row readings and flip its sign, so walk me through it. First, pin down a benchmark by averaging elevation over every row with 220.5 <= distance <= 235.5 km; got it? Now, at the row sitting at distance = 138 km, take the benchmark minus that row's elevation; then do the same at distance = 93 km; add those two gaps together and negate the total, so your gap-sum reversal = -2.9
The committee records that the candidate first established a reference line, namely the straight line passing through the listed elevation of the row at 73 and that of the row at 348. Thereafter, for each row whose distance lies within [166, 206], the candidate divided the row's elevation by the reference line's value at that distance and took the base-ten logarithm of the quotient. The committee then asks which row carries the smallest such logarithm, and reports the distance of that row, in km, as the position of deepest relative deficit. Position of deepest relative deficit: 198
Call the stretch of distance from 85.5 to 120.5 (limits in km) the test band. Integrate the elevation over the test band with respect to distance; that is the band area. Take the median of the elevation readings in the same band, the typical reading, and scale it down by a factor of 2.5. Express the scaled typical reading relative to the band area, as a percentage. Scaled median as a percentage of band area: 1.2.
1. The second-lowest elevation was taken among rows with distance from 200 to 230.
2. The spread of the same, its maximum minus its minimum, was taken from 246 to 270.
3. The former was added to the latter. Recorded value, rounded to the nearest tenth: 19.7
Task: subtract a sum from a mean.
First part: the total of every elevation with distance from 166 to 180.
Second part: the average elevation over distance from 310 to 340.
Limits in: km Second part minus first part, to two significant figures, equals -35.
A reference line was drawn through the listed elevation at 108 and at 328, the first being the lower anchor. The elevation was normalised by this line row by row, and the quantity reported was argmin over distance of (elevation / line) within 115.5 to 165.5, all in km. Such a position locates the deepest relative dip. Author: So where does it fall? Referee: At 163 km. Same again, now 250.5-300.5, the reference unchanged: 253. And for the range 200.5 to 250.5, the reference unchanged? 213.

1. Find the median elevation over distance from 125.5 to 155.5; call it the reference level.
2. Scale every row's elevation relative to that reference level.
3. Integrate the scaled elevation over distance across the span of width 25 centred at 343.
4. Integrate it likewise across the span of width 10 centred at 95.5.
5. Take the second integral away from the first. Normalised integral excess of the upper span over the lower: 11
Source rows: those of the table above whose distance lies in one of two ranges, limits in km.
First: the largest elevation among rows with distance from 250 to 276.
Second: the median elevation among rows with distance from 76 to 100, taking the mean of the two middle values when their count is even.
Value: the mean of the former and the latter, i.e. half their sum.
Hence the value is 19.0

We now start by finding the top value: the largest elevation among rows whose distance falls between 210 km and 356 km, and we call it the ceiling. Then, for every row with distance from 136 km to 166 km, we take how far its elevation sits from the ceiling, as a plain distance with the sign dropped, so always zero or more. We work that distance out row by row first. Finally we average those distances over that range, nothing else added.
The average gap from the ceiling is 4.8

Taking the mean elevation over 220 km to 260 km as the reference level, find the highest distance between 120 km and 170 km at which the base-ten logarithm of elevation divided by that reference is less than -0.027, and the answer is 168 km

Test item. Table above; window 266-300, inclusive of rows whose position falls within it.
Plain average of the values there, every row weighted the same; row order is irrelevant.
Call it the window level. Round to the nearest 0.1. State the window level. 19.1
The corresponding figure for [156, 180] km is 16.5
